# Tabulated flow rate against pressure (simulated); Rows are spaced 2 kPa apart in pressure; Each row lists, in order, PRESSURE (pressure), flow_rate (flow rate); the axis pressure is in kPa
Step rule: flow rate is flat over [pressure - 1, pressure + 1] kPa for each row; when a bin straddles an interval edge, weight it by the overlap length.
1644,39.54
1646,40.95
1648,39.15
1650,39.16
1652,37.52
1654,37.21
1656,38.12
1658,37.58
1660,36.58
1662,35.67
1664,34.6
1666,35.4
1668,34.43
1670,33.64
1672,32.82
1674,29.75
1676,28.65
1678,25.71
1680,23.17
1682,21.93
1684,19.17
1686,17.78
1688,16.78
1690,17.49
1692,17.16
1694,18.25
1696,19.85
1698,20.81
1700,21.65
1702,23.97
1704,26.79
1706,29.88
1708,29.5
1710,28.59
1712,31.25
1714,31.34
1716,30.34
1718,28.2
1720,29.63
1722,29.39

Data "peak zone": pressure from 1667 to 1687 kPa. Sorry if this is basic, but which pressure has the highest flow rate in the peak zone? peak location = 1668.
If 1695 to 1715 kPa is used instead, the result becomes 1714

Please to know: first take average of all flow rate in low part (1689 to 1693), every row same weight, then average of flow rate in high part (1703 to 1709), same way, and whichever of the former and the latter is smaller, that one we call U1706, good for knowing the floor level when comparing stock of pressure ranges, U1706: 17.3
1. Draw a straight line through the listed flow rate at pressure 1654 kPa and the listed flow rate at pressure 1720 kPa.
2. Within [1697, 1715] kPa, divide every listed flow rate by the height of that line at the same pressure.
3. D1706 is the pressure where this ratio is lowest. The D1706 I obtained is 1698 kPa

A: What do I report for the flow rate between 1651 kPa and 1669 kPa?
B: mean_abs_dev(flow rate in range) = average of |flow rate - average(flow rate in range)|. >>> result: 1.17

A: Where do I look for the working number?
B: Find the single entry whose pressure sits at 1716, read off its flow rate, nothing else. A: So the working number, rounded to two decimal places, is 30.34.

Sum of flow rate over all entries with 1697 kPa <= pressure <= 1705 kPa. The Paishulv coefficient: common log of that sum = 1.97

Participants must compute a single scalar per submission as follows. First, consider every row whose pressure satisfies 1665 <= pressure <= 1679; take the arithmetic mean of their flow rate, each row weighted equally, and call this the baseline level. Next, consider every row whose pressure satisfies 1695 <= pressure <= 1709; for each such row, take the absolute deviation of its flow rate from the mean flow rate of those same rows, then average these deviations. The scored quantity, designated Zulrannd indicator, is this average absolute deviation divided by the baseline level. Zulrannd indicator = 0.11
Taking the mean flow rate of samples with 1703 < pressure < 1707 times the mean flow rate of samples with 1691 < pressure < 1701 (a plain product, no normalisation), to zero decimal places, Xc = 554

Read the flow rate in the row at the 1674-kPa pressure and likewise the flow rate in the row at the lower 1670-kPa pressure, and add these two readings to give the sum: 63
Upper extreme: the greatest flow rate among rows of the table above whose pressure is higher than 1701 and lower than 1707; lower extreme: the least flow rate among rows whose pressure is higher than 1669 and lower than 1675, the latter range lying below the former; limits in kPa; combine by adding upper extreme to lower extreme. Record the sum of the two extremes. 60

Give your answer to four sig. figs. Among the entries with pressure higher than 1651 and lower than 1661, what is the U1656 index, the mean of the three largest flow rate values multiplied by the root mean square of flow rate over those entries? 1412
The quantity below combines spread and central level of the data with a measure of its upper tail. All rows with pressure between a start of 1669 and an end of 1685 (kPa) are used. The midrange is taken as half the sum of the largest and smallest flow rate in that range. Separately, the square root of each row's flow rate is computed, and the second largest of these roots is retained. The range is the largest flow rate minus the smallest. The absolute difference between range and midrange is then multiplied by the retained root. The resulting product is 68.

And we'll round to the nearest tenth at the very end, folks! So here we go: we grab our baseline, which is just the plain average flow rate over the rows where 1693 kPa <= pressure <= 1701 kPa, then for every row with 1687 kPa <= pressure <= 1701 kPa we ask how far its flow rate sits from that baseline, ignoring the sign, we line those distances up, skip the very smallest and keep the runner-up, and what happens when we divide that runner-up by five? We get 0.1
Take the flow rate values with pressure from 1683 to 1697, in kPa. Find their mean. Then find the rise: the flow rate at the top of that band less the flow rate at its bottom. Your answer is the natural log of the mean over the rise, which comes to 3.3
